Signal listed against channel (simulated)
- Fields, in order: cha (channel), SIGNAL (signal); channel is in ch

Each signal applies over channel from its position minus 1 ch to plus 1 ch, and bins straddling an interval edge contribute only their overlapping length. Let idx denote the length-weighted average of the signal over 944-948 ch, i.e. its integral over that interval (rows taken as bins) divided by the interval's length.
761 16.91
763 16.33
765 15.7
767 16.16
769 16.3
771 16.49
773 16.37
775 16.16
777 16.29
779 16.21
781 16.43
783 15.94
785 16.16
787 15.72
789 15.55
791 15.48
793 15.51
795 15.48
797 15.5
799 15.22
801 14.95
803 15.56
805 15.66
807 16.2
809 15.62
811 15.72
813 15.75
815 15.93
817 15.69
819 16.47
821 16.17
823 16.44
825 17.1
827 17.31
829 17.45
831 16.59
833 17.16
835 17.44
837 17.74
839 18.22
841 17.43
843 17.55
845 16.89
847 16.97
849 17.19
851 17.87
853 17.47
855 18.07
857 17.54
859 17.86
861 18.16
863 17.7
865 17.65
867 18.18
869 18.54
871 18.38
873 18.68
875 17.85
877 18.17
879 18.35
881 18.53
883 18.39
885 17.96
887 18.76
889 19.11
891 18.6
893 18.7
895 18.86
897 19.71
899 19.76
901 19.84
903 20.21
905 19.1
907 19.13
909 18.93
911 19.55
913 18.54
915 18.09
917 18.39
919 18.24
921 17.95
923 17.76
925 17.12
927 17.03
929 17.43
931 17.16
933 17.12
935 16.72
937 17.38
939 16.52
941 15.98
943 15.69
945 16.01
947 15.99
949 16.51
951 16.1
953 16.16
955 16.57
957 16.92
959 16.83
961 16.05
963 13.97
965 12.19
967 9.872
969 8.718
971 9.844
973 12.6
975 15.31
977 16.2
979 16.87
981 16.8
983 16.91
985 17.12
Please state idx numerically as 16.0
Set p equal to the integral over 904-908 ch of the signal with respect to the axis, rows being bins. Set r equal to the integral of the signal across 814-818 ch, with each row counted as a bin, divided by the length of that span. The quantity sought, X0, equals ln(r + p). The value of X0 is 4.52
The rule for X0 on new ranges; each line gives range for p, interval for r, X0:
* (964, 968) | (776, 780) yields 4.10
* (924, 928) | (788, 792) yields 4.43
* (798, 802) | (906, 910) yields 4.37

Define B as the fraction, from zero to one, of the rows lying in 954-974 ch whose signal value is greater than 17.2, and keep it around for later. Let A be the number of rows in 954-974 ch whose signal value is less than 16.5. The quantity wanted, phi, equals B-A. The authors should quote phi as -7.0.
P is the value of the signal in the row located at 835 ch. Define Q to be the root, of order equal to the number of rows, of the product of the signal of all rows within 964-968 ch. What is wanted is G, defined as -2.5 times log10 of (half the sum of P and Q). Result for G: -2.88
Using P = 17.44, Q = 11.0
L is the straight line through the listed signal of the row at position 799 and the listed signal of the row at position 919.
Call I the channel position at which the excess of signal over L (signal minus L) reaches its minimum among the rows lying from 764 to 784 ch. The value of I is 783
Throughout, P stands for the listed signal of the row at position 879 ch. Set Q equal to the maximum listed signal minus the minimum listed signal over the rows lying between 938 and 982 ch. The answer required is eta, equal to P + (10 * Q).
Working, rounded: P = 18.35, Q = 8.20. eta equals 100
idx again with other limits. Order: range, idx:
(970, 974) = 11.2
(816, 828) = 16.5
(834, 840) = 17.8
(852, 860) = 17.7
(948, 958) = 16.5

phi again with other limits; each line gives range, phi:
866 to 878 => 1.0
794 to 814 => -10.0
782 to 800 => -9.0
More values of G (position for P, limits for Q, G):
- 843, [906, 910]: -3.16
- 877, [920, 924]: -3.14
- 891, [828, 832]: -3.13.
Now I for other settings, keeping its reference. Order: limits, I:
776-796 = 795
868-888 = 885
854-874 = 865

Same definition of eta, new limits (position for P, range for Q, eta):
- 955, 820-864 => 37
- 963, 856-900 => 36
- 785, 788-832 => 41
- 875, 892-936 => 53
